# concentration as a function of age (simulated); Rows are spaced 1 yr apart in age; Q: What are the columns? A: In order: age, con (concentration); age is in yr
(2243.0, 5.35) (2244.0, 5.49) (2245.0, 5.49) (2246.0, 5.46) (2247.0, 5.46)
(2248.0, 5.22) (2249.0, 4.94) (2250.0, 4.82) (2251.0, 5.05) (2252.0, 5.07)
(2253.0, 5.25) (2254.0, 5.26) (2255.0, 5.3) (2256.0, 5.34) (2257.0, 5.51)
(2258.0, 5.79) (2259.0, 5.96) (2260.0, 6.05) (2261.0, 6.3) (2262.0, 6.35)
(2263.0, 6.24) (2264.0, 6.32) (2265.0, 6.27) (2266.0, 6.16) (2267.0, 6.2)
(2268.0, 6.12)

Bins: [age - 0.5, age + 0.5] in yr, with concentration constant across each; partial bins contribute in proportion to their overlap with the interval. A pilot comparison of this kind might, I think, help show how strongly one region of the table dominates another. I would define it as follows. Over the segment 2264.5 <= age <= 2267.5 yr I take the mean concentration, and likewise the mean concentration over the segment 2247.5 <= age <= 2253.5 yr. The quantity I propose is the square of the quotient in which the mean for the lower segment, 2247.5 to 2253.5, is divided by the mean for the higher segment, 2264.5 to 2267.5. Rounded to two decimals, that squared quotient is 0.66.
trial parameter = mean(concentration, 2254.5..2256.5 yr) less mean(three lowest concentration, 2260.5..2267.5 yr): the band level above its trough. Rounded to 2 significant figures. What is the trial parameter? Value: -0.88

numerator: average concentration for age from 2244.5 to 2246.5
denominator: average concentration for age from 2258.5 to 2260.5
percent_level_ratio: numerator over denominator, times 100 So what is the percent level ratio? 91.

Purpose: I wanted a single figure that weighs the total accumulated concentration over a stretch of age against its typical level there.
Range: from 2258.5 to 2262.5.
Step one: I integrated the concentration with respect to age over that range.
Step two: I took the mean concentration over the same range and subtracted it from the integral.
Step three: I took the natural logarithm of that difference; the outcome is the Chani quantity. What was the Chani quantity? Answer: 2.92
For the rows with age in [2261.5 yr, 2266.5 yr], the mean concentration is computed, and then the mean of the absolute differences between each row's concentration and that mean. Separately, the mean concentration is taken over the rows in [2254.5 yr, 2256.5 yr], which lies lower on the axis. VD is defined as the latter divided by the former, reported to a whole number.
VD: 98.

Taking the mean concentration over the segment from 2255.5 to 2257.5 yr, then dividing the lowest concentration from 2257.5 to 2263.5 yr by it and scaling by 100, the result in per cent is 107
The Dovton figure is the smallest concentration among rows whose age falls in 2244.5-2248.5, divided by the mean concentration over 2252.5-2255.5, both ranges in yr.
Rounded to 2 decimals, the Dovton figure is 0.99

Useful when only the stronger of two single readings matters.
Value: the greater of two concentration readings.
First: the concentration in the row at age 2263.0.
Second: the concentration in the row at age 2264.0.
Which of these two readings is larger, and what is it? 6.32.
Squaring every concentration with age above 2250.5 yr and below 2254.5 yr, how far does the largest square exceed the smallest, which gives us 2.2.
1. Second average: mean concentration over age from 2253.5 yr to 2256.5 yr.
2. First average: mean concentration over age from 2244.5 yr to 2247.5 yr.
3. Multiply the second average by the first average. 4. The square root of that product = 5.38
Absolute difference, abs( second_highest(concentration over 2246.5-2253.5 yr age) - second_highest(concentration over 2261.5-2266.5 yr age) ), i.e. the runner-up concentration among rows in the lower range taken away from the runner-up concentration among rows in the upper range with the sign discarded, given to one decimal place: 1.1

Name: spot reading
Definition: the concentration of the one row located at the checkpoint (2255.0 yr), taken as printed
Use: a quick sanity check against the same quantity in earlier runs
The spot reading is 5.3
